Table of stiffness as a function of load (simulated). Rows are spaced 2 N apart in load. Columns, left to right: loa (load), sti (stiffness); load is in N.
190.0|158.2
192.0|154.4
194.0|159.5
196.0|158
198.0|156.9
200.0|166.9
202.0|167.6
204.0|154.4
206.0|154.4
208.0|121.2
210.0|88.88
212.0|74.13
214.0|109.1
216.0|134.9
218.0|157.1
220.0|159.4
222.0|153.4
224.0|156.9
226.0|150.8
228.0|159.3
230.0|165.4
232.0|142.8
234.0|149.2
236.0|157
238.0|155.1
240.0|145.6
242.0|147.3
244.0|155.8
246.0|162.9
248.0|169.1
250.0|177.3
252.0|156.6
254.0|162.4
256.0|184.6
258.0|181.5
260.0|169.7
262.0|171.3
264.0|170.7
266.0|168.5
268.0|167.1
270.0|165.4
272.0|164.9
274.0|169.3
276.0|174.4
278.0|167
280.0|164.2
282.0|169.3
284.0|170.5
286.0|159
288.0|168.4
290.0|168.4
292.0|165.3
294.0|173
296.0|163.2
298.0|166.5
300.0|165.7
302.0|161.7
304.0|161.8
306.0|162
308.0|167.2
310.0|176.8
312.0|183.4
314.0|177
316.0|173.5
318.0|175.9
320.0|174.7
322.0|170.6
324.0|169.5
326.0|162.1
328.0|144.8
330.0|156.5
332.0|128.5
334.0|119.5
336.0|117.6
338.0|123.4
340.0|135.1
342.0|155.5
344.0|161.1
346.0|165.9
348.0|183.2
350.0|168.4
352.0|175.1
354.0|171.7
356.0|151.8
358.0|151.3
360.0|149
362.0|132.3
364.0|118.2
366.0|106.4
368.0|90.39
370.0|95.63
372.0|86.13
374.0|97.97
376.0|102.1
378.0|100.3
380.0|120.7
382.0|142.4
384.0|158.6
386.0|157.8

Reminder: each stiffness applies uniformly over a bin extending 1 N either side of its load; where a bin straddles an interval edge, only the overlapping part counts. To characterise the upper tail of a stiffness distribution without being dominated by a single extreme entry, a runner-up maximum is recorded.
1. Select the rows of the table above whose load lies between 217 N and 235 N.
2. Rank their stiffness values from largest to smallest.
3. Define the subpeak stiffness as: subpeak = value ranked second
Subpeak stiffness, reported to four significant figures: 159.4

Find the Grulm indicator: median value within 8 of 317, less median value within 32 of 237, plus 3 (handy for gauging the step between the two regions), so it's 21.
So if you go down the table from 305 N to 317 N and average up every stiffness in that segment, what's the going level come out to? 173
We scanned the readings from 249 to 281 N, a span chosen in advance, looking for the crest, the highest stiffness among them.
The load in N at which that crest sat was 256.0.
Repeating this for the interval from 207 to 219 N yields 218.0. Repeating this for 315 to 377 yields 348.0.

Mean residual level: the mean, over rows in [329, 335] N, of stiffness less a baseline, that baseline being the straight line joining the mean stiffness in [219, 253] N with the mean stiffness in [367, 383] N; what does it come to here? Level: 14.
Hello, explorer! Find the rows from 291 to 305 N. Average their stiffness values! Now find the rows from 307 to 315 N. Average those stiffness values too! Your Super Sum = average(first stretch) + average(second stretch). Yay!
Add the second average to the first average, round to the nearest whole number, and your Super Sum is 341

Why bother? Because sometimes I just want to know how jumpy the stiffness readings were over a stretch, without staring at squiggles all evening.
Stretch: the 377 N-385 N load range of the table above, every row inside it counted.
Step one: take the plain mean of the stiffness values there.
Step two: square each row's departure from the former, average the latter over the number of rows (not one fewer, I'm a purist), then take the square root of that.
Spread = 22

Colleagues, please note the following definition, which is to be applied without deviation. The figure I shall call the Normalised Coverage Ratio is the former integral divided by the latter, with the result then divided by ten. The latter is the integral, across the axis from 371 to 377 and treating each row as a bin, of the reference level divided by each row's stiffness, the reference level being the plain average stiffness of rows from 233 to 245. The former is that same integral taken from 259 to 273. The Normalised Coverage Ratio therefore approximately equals 0.132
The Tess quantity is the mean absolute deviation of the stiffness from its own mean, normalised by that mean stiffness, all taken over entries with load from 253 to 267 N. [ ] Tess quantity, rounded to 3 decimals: 0.034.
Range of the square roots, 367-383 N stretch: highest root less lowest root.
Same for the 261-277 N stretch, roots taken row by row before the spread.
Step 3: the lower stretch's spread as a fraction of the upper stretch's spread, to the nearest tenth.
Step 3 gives 0.1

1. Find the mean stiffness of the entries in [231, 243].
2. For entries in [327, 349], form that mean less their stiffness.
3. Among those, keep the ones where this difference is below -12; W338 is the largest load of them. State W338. 348.0 N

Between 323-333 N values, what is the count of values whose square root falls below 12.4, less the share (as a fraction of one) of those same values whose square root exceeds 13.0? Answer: 2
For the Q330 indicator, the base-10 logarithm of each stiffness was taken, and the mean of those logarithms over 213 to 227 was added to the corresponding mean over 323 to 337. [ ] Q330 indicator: 4.31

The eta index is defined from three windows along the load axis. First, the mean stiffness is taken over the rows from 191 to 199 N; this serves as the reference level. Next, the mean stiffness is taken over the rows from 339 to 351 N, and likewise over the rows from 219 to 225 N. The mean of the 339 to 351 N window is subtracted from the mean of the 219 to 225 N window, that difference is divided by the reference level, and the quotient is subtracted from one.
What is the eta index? 1.03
